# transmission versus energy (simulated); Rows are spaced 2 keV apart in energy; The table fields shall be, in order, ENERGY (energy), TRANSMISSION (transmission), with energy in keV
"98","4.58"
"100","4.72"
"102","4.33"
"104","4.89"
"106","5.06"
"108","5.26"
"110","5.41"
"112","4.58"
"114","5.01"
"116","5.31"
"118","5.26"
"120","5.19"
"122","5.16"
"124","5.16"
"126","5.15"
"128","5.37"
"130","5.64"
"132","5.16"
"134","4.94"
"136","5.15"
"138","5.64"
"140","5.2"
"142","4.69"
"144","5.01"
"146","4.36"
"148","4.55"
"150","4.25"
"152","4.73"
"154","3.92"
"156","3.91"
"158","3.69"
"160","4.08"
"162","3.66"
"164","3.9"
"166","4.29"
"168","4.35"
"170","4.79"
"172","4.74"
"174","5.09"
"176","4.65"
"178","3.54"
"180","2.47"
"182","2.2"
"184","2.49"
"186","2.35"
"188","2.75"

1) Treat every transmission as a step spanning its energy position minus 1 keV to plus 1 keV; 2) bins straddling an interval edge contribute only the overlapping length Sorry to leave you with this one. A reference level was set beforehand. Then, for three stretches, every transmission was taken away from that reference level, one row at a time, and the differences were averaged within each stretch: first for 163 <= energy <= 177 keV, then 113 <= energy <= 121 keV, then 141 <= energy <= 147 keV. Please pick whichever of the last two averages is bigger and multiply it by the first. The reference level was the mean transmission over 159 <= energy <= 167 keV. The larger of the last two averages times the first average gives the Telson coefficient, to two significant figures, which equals 0.40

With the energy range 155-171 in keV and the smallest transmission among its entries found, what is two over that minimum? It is 0.546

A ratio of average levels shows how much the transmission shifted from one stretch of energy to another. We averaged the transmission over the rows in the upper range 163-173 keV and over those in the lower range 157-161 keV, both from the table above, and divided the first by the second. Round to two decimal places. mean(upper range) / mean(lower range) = 1.14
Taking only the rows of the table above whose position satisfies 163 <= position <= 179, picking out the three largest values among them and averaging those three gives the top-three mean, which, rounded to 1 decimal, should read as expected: 4.9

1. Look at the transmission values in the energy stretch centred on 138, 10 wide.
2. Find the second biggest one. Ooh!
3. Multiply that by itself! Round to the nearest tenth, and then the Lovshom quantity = 27.0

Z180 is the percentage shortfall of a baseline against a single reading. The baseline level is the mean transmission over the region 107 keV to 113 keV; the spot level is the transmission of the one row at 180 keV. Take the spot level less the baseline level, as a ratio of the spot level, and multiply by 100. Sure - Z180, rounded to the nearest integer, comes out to -106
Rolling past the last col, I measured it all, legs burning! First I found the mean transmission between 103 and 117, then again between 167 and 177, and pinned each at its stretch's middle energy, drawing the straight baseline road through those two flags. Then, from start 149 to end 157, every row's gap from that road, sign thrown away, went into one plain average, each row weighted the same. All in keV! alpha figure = 0.63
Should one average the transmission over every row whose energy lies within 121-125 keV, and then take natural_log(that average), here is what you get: 1.64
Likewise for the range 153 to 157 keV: 1.36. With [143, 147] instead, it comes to 1.54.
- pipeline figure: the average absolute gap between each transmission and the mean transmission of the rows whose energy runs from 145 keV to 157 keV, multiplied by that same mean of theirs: 1.1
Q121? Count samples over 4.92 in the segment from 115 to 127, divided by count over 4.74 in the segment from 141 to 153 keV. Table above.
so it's 6.0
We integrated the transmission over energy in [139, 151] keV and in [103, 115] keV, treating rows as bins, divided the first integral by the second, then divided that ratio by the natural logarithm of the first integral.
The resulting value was 0.231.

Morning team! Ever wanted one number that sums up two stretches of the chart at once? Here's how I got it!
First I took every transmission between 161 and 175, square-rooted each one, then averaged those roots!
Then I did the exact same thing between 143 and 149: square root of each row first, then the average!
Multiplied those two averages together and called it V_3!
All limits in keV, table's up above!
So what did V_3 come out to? 4.51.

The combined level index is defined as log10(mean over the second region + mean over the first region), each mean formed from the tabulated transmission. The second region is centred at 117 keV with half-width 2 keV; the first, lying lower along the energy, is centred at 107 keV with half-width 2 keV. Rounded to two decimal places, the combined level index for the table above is 1.02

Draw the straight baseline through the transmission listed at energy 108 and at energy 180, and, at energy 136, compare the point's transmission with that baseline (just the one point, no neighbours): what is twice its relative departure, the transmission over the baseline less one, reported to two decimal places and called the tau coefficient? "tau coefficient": 0.47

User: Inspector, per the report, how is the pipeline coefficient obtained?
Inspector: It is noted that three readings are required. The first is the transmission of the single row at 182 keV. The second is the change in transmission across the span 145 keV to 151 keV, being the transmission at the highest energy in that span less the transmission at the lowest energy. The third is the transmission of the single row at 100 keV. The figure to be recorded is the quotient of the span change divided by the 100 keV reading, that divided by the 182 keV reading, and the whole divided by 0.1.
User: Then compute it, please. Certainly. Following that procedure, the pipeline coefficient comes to -0.11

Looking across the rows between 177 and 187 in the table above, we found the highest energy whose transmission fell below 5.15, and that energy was 186 keV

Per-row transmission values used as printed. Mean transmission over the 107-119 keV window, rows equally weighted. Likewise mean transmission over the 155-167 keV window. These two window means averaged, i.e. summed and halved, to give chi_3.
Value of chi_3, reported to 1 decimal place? 4.5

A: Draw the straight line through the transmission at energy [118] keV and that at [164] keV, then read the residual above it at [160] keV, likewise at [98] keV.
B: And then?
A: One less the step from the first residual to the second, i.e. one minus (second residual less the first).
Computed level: 2.3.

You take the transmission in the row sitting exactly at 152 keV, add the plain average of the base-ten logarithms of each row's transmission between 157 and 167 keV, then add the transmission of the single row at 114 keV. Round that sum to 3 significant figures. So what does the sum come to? 10.3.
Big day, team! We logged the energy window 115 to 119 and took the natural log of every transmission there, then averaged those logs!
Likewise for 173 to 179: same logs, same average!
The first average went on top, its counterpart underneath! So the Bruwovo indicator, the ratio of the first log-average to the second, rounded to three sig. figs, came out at 1.13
